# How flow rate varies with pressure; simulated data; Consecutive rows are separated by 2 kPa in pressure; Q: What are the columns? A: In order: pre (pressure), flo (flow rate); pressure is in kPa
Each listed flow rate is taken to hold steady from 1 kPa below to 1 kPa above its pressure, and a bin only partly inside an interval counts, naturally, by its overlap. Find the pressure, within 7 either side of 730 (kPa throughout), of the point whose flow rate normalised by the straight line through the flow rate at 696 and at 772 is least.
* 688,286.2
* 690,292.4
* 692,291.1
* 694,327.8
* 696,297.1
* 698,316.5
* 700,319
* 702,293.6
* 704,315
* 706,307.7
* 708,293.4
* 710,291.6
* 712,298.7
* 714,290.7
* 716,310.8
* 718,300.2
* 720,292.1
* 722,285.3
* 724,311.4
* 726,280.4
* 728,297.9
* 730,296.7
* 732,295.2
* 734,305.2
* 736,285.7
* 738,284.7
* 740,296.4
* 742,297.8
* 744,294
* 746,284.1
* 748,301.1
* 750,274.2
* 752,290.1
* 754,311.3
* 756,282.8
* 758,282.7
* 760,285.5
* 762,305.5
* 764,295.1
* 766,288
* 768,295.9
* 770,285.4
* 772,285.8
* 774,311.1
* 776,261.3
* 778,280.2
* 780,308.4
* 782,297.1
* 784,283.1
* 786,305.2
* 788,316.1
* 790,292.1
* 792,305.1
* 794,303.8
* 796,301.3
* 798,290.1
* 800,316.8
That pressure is 726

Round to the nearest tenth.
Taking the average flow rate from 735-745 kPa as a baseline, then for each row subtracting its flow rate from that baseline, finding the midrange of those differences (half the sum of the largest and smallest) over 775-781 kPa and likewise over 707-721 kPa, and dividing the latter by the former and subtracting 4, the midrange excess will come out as -5.3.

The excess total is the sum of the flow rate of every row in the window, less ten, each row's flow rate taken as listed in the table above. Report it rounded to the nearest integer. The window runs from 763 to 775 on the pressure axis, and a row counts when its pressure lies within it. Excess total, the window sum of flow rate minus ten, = 1751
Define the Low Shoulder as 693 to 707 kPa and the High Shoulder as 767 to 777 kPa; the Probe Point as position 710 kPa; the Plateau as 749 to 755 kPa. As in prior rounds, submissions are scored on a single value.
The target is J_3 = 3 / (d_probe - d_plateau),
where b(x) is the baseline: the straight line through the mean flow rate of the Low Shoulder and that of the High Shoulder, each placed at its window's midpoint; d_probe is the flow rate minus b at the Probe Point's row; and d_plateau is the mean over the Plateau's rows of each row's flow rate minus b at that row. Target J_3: -0.22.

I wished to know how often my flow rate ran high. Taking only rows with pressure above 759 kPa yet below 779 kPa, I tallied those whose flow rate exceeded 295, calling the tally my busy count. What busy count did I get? 4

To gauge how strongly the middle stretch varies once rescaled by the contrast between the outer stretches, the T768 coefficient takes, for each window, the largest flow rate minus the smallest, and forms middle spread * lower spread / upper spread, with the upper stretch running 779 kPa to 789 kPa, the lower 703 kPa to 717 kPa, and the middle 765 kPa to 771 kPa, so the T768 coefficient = 8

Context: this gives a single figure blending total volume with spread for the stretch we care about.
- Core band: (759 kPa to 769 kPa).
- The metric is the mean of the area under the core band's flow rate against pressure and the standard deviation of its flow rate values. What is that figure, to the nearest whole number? 1474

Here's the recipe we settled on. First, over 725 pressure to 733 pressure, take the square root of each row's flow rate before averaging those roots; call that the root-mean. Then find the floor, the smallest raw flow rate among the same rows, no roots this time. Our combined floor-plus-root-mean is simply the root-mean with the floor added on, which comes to 298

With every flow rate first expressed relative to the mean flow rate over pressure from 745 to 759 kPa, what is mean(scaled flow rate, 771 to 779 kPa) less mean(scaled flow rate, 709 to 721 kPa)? -0.044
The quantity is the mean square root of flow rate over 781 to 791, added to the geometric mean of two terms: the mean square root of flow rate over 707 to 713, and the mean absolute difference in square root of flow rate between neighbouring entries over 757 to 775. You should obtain 19.6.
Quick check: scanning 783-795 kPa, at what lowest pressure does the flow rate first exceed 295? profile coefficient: 786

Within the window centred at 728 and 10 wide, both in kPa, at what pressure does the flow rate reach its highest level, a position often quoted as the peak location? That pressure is 724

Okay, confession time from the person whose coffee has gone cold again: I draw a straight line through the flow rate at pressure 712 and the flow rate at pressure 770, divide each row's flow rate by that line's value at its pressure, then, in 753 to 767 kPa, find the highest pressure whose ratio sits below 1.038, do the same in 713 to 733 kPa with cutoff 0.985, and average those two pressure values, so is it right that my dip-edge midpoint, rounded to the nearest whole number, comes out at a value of 746 kPa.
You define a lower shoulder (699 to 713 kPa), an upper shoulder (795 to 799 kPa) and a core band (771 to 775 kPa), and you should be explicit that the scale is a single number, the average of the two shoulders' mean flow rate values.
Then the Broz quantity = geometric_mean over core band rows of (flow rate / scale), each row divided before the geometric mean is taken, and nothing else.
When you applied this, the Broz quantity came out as 1.00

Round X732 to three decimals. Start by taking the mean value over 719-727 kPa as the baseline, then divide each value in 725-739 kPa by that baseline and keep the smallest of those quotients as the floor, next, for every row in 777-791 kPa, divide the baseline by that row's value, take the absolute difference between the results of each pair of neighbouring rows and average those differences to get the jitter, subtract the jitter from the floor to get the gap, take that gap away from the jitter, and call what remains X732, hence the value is -0.838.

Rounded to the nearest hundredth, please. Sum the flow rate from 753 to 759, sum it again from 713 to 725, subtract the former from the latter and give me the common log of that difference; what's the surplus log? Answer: 2.96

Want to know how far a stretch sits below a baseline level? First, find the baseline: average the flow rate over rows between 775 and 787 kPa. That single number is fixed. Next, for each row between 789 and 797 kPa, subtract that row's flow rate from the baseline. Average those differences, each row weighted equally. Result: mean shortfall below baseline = -11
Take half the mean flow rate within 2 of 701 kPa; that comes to 153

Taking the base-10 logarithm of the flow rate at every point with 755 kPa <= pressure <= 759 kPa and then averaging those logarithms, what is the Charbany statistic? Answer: 2.45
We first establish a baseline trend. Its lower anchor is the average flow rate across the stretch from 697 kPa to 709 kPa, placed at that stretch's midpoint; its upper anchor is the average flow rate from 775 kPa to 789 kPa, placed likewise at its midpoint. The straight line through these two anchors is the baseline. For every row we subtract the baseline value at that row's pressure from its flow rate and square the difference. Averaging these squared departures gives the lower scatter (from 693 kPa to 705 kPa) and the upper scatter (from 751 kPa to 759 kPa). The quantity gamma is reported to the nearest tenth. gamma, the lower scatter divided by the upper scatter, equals 0.9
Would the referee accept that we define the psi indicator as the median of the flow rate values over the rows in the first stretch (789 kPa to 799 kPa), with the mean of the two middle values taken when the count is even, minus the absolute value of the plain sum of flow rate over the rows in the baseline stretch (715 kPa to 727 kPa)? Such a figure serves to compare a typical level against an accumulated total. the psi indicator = -1479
